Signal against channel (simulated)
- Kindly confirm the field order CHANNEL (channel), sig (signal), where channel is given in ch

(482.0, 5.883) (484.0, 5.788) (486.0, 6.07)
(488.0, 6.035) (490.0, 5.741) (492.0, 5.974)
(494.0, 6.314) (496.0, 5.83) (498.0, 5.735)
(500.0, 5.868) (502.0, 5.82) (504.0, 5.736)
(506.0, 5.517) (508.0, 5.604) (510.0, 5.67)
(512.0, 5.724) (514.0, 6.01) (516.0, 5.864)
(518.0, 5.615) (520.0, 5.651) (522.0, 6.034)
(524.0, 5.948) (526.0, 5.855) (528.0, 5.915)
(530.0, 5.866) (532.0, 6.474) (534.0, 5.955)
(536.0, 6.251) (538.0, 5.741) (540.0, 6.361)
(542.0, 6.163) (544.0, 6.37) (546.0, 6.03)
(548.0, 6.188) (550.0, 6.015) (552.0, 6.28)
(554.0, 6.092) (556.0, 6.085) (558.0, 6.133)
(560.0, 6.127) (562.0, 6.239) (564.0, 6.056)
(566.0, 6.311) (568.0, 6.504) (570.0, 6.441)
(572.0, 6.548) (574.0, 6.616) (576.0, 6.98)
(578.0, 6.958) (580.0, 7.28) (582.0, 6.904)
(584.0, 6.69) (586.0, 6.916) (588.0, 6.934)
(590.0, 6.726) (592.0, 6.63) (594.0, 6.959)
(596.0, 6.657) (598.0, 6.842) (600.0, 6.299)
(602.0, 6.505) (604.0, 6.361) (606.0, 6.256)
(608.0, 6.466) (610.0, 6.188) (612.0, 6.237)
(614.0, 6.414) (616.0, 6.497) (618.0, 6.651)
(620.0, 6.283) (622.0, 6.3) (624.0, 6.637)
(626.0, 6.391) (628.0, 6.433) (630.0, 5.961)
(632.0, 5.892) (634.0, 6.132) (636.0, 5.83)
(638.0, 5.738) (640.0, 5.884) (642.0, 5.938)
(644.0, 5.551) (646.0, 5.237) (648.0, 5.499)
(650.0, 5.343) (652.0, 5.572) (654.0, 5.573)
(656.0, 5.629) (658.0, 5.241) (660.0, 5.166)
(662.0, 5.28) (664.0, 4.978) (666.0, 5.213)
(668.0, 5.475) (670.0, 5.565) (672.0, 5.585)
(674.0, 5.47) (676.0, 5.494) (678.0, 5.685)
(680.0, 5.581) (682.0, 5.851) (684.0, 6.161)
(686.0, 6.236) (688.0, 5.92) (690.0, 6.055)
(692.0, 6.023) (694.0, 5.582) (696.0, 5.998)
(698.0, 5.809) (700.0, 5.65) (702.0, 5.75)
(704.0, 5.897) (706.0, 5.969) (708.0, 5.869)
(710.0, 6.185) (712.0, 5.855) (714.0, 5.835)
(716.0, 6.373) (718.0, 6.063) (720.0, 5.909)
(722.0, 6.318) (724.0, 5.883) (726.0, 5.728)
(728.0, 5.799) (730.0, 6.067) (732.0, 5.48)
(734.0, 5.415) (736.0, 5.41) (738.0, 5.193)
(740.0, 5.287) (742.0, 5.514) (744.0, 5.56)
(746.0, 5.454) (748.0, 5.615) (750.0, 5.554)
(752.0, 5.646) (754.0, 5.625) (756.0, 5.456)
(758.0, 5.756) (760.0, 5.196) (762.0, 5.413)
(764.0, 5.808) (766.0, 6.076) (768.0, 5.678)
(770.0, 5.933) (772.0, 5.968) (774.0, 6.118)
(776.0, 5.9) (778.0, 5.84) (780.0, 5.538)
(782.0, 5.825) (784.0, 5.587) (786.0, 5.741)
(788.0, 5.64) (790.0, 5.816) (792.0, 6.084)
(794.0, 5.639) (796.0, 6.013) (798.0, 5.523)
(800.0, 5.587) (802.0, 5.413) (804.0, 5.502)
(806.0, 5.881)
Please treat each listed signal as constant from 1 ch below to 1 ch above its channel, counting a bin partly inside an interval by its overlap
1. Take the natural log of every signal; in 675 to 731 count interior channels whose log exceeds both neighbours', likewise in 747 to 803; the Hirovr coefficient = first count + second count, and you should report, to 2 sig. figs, 17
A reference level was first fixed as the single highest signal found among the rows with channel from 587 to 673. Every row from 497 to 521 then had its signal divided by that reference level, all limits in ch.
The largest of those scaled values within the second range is 0.86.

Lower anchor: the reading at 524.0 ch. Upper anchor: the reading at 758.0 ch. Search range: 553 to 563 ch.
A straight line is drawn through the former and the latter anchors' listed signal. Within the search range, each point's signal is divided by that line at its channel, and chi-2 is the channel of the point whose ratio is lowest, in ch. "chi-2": 556.0 ch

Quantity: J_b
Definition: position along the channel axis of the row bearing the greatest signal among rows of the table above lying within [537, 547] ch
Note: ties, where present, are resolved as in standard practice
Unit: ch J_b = 544.0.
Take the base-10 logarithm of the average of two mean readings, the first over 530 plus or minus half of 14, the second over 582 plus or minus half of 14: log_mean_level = 0.813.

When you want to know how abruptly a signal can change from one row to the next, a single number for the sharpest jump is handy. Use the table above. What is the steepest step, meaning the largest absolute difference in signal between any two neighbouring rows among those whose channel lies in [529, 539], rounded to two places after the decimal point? 0.61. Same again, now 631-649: 0.39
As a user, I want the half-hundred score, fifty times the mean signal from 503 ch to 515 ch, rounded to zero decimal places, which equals 286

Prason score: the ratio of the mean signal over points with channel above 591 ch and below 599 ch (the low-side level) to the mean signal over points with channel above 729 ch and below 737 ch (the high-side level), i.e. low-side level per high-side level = 1.21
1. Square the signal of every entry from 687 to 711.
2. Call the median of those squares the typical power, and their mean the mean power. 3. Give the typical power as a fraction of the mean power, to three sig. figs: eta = 1.00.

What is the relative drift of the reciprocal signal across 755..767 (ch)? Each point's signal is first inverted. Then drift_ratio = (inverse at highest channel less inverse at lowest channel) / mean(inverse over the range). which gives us -0.10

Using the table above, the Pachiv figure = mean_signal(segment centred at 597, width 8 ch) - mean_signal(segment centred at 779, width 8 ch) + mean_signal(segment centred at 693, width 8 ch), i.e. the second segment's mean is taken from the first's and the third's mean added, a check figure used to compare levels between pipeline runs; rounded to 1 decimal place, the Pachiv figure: 6.8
